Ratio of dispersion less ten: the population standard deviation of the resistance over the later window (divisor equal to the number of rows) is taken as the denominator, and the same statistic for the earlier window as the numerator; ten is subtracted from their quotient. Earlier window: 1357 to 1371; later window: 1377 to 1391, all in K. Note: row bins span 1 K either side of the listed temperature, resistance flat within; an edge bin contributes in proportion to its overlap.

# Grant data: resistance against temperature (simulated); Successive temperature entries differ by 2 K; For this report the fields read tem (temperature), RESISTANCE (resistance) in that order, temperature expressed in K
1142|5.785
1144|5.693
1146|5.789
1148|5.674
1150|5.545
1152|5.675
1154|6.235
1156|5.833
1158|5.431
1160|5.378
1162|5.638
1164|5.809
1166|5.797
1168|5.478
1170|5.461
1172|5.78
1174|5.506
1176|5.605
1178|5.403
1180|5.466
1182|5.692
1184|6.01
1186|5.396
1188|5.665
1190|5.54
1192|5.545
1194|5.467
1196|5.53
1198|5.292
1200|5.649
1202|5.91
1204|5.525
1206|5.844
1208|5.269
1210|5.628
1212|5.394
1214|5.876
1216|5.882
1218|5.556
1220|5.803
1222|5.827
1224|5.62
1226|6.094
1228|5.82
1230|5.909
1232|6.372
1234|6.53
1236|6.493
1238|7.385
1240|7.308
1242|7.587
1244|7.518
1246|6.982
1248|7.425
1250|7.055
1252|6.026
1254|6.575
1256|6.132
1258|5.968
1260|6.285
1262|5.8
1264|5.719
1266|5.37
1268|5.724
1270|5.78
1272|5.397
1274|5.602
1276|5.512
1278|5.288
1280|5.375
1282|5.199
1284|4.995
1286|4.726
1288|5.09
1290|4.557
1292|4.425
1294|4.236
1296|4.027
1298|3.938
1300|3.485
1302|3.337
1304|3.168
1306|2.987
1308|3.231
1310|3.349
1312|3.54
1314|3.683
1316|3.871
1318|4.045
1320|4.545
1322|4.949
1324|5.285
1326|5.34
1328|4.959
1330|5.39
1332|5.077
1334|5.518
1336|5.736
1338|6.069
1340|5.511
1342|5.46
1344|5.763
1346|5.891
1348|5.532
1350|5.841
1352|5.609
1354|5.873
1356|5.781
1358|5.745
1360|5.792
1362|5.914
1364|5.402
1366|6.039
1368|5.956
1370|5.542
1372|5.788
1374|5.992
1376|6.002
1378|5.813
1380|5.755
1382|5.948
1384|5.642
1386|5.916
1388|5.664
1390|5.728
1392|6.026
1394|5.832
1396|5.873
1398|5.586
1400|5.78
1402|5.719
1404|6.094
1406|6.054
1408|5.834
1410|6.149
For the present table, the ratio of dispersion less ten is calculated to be -8.1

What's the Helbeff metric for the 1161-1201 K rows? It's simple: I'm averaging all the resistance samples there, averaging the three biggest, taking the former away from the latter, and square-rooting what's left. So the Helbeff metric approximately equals 0.53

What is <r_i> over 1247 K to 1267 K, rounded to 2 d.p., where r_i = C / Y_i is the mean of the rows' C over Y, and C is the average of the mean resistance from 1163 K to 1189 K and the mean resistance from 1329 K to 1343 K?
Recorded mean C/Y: 0.90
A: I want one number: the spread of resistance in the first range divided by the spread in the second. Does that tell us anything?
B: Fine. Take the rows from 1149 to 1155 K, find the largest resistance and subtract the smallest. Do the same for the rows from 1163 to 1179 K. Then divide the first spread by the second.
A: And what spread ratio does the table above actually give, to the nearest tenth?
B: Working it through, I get 1.7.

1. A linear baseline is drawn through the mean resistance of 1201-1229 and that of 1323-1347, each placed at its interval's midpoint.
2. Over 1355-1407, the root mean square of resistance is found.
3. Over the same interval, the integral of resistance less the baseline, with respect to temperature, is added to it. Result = 27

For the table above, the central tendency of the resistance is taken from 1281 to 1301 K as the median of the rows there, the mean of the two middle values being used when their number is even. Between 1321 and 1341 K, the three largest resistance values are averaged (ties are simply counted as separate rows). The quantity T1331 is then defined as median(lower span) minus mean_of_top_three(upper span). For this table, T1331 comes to -1.3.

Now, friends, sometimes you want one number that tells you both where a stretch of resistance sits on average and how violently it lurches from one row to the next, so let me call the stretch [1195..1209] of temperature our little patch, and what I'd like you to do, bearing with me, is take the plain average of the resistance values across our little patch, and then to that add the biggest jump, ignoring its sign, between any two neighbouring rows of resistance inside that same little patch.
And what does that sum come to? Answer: 6.1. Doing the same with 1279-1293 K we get 5.4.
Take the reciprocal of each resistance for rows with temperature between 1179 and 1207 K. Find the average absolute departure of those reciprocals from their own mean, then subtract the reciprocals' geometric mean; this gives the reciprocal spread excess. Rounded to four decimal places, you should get -0.1734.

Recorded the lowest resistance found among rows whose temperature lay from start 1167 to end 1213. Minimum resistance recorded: 5.269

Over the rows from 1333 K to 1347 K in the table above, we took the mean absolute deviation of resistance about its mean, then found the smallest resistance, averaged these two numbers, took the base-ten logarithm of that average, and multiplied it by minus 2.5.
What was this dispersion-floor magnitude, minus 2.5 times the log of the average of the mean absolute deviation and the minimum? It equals -1.1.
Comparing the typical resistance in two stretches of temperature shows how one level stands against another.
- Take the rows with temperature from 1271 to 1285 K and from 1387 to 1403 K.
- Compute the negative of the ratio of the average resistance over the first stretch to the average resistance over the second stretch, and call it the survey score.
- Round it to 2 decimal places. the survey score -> -0.92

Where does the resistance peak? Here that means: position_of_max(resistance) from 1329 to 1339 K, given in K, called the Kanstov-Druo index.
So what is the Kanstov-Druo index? 1338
